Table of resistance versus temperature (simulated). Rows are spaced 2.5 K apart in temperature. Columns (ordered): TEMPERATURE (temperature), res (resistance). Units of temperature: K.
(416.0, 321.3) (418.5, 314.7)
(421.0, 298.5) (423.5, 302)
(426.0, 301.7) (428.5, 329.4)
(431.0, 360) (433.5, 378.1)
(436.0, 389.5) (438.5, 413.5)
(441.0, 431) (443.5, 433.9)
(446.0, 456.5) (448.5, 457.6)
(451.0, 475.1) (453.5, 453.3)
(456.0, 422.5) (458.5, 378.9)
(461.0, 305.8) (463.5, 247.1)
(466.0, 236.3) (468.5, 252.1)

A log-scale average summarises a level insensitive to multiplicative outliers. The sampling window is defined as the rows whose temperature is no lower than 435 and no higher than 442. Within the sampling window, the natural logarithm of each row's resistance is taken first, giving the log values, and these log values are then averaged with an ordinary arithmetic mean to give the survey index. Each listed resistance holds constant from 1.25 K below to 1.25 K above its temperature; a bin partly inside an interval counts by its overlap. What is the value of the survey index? 6.02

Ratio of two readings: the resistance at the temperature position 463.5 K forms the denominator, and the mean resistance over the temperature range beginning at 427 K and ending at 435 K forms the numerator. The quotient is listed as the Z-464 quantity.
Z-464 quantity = 1.44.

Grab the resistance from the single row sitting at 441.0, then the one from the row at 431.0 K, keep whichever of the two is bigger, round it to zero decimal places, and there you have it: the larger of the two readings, 431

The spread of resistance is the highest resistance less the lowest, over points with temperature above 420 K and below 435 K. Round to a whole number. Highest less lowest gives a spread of 80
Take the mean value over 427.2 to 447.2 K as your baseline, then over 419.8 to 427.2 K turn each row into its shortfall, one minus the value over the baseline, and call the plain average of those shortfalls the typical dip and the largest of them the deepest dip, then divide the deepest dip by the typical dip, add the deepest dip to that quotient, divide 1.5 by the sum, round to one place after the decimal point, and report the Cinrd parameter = 1.2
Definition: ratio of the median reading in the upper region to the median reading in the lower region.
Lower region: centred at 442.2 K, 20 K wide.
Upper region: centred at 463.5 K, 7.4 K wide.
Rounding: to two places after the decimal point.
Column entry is 0.57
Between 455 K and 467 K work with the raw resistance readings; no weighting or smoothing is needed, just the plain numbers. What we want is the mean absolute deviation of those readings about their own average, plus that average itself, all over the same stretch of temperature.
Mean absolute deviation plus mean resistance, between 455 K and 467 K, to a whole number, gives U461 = 384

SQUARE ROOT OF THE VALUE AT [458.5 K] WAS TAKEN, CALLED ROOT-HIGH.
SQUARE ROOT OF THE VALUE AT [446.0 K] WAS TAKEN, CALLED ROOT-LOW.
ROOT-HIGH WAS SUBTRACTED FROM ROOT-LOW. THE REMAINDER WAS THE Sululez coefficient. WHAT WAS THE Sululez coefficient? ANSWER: 1.90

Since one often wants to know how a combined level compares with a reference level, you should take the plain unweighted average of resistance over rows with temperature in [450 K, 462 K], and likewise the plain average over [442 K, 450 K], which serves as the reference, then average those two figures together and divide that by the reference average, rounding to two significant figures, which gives 0.95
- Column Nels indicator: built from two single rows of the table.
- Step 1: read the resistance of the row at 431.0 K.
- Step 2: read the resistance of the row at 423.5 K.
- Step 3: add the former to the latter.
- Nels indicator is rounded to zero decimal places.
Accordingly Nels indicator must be 662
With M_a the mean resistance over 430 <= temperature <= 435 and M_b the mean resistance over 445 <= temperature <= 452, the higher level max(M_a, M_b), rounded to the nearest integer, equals 463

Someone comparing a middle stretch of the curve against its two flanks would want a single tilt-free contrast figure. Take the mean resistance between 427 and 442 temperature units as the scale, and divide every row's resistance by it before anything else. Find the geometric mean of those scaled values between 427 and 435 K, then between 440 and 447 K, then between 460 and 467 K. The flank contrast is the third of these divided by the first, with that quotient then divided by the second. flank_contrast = 0.64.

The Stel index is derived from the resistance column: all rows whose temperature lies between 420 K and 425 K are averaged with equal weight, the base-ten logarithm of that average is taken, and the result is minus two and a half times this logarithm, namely -6.19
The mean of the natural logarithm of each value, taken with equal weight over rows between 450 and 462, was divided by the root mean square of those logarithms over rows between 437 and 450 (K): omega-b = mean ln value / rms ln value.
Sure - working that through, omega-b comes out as 0.986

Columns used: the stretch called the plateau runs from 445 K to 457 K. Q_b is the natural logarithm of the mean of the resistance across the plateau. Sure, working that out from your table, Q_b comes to 6.12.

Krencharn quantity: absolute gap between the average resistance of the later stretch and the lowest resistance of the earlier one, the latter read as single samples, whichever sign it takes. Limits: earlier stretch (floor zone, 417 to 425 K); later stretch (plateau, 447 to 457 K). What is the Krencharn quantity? 154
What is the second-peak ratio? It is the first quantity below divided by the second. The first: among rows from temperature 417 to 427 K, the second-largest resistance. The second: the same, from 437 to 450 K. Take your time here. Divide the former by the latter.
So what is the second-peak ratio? 0.66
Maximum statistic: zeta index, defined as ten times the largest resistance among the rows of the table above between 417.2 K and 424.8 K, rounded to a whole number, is 3147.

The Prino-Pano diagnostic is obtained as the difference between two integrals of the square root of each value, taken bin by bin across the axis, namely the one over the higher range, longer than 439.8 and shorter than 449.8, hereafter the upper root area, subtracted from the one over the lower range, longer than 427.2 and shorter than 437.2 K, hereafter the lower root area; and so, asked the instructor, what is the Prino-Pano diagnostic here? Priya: -20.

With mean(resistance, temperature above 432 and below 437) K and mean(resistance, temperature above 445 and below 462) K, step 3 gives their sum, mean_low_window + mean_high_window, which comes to 805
